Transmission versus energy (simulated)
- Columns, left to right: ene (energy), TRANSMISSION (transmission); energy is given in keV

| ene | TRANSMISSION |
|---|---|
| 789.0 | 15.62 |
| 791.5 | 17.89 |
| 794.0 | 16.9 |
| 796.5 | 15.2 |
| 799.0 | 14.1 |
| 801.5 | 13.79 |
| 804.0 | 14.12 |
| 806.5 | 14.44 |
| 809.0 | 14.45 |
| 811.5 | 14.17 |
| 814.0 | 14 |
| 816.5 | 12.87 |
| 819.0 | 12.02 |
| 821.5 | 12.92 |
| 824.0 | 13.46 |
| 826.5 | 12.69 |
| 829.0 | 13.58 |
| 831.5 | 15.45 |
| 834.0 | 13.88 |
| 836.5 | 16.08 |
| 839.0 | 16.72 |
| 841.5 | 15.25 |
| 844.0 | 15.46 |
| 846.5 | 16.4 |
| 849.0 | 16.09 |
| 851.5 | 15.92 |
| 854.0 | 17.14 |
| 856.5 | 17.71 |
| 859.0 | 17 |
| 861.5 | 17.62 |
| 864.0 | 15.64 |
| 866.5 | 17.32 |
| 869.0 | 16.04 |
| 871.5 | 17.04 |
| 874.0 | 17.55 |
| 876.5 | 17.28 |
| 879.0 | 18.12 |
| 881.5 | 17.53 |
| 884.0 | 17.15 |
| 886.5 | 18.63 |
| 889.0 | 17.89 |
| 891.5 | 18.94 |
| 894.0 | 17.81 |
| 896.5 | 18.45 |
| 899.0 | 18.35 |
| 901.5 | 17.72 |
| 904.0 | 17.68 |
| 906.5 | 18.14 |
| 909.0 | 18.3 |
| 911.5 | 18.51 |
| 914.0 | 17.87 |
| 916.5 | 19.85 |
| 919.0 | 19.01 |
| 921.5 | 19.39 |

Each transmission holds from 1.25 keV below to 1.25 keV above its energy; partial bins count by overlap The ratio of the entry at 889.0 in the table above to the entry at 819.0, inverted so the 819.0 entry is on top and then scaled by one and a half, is 1.01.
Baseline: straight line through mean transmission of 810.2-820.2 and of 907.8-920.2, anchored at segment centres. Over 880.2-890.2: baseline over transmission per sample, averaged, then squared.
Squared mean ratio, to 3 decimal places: 0.927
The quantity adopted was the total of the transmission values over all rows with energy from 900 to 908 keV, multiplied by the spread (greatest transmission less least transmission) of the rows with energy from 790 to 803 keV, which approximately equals 220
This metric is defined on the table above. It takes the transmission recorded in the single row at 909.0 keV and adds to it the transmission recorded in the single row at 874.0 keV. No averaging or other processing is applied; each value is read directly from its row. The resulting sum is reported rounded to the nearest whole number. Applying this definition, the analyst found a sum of 36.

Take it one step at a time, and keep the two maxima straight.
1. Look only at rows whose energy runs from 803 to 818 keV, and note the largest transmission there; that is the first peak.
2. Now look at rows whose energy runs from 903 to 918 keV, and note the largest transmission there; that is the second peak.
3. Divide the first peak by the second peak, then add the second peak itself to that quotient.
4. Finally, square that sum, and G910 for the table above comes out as 423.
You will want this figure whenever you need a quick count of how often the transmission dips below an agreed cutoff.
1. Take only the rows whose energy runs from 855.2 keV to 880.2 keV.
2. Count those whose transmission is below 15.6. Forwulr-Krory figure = 0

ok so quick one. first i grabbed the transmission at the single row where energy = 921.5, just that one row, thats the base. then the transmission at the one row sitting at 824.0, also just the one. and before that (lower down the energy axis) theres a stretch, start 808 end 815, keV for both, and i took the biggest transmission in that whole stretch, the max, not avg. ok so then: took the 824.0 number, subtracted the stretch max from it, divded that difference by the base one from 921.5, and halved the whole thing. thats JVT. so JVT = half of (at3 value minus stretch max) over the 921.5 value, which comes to -0.0255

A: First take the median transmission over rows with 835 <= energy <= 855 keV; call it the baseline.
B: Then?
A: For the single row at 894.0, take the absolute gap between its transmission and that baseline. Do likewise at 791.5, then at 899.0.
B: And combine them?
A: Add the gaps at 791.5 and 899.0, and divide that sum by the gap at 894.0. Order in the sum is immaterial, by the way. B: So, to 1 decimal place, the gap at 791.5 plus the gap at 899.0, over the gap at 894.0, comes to 2.4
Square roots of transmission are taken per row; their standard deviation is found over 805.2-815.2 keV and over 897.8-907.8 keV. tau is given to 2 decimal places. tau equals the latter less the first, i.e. 0.01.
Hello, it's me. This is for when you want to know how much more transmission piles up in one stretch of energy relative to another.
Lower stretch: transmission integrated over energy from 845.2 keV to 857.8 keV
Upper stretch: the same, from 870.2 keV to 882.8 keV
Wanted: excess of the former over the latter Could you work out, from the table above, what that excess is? -11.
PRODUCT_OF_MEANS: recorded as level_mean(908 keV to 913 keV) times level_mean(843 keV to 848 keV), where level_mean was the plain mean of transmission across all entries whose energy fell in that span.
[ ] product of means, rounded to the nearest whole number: 293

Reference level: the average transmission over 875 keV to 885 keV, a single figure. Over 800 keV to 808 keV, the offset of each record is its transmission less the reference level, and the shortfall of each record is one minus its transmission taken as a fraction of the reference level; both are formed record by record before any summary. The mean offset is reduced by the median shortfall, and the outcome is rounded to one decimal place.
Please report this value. -3.6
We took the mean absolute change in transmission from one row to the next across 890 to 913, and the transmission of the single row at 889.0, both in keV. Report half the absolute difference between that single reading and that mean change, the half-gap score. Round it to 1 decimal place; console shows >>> 8.7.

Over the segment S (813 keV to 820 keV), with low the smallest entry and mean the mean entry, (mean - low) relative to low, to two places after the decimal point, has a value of 0.08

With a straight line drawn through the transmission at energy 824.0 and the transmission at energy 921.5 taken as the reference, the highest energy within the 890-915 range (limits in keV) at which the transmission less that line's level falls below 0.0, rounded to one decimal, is 914.0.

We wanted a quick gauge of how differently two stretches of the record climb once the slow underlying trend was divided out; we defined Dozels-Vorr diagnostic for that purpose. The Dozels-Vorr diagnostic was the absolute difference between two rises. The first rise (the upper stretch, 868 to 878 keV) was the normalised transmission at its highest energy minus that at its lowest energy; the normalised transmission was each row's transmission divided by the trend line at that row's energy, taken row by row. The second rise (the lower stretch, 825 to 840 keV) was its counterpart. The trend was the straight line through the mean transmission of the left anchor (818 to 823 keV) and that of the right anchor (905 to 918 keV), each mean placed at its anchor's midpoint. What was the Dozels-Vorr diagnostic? 0.19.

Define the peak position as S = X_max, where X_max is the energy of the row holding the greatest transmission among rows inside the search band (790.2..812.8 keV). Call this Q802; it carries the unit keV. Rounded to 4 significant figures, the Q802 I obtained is 791.5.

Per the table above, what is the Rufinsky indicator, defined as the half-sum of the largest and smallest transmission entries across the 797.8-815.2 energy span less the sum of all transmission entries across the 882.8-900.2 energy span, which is -113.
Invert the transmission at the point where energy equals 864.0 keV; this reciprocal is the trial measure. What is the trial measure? 0.064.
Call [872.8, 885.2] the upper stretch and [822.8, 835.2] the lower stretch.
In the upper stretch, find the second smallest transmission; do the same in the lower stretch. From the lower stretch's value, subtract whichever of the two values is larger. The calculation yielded -3.8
